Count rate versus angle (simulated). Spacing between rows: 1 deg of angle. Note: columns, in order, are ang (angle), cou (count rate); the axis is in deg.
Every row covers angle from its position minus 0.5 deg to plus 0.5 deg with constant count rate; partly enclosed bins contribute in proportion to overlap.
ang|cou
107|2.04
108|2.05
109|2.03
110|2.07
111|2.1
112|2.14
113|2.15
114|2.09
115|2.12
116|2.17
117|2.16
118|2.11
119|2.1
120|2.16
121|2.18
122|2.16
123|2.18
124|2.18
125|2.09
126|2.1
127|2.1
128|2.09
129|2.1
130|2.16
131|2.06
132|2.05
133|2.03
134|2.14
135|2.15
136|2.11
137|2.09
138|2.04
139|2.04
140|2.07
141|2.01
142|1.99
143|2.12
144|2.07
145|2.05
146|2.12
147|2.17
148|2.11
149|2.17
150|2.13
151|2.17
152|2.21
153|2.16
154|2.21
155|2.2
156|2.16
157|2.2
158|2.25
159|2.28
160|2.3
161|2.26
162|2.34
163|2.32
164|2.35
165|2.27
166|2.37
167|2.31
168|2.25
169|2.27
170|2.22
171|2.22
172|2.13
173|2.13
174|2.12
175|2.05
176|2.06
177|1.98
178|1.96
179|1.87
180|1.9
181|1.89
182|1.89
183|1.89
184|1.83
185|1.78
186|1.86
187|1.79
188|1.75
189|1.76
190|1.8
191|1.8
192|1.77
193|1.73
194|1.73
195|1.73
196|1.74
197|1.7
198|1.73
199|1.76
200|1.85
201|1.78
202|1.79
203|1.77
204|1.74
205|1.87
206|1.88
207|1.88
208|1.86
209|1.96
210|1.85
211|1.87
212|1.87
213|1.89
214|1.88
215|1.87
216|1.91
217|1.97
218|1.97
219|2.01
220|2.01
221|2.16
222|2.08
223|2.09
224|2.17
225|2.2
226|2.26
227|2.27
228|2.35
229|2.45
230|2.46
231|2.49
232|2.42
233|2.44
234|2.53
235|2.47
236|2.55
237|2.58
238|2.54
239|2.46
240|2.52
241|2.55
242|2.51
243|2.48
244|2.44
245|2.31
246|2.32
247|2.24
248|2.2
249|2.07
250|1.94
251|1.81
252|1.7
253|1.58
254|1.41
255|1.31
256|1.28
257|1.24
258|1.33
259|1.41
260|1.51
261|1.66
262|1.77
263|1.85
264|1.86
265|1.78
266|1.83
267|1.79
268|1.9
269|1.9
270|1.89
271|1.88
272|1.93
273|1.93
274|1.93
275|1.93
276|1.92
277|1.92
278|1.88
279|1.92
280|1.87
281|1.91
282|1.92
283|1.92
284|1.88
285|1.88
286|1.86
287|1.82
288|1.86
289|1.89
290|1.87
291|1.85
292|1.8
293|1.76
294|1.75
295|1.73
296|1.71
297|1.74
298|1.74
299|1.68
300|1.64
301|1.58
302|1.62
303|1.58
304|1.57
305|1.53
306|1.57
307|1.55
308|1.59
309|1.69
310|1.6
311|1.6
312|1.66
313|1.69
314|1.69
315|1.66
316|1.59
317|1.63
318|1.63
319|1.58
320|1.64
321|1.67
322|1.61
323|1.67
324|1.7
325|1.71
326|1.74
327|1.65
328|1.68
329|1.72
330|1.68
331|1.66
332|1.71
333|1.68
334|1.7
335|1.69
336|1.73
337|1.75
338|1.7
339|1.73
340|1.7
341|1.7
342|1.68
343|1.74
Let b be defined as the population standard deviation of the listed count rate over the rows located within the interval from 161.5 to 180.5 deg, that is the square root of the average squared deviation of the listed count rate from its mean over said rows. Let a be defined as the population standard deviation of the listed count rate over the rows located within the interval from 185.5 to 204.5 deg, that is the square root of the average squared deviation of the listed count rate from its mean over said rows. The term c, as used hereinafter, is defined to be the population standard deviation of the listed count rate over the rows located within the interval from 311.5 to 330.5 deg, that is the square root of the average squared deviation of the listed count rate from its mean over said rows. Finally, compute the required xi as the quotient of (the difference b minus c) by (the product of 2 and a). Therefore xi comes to 1.4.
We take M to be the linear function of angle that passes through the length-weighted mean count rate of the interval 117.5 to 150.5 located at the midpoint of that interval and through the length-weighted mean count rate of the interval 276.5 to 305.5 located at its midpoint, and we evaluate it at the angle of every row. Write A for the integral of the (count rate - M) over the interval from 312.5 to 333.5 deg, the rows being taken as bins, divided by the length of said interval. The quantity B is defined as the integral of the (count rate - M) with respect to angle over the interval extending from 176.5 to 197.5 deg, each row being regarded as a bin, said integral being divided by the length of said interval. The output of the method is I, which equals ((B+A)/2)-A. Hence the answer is -0.06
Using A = -0.05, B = -0.18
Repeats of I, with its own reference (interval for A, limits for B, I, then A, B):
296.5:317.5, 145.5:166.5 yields 0.14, -0.12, 0.17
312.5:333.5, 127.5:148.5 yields 0.02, -0.05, -0.01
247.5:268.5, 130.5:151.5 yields 0.09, -0.17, 0.00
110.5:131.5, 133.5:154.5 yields 0.01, 0.00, 0.03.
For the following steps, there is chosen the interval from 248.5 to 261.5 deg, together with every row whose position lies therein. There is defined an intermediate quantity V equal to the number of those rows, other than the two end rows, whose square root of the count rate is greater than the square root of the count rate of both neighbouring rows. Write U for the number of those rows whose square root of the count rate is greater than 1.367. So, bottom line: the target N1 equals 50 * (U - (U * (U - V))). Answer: -100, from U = 2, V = 0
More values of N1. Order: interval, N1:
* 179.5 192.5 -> -400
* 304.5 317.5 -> 0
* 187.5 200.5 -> 0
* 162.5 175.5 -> -5850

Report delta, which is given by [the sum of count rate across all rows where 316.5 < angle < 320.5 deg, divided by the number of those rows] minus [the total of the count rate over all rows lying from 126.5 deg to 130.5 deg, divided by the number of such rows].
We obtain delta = -0.49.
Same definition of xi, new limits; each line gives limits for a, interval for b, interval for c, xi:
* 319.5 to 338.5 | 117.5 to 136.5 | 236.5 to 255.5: -5.2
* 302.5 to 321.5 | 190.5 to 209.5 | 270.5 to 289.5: 0.4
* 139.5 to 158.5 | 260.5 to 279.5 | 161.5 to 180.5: -0.6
